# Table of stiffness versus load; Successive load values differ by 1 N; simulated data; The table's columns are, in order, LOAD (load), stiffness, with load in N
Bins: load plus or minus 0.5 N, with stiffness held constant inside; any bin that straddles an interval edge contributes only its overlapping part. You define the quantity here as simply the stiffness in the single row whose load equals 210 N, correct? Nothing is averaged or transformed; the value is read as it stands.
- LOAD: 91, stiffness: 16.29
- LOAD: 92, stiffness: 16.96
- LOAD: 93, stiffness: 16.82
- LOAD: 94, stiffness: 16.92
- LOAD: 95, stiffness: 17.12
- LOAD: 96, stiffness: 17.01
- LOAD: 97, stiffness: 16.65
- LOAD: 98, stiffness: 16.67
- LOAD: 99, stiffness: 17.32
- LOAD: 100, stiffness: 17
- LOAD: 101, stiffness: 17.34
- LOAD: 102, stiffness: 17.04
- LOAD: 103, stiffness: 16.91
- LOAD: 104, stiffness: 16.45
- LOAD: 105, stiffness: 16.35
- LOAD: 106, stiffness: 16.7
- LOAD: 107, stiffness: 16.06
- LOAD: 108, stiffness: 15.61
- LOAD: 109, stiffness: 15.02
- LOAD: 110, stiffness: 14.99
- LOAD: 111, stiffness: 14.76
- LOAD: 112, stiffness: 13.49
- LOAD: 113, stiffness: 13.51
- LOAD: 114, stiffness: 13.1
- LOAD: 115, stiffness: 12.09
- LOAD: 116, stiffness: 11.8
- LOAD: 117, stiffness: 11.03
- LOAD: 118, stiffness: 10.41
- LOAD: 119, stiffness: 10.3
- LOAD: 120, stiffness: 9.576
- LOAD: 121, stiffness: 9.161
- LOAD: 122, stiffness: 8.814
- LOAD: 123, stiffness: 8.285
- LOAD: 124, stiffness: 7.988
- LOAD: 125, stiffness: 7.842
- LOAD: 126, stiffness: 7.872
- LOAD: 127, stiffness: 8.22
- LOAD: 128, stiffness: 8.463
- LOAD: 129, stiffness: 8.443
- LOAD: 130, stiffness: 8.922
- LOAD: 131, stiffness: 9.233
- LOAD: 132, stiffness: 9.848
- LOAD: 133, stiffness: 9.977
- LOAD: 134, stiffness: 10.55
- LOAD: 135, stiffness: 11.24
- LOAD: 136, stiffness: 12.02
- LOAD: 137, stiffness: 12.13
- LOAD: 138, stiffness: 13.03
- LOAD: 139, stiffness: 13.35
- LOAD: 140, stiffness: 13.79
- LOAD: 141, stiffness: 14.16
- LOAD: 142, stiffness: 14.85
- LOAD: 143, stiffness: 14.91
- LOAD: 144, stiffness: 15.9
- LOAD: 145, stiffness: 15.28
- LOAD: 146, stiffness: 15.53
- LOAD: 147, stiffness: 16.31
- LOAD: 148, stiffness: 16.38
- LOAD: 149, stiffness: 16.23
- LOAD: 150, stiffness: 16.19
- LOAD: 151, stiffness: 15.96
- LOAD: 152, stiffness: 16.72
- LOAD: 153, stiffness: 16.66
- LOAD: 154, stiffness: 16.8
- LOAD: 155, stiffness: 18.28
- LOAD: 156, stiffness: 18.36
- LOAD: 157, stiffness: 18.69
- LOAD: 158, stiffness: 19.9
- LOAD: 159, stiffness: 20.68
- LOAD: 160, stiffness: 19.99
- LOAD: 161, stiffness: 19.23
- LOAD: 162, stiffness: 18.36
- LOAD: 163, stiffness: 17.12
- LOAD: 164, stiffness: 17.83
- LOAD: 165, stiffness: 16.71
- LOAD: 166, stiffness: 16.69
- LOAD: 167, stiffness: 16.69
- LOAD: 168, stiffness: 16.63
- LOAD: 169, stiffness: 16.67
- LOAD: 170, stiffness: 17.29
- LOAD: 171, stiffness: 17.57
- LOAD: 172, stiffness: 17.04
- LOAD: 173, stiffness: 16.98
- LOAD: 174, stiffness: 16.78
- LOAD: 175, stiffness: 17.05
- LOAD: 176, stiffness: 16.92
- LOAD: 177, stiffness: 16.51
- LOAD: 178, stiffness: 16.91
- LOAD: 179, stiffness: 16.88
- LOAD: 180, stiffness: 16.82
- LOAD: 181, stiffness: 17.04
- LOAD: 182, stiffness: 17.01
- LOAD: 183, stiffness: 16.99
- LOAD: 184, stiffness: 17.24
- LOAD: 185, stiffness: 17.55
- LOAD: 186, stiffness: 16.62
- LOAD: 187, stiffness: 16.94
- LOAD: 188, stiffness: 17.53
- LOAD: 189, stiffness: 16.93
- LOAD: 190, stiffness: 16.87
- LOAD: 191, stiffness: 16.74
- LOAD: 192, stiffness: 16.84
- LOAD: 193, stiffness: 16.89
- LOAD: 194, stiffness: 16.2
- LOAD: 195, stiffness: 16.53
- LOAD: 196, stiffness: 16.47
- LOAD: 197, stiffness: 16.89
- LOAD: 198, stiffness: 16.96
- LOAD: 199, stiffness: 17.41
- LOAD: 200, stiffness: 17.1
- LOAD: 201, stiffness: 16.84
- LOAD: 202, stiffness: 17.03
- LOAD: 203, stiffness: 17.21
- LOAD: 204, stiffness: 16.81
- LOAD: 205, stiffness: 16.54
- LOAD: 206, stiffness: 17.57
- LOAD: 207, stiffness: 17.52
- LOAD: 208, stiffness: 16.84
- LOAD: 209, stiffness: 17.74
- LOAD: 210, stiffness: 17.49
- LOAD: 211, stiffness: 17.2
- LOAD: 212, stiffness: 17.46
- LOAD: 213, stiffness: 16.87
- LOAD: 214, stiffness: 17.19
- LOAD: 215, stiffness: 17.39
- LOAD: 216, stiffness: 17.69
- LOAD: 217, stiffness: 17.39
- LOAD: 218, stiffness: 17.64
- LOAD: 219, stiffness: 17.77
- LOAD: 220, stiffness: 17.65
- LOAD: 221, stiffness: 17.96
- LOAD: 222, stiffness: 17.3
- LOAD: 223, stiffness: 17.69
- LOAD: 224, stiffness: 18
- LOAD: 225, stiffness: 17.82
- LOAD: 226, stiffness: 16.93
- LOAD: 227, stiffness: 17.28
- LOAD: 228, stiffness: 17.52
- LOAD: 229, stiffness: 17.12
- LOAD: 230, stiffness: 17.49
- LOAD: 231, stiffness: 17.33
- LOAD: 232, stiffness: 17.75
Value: 17.49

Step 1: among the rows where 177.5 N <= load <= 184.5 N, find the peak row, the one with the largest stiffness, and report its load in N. 184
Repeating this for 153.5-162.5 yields 159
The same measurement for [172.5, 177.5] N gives 175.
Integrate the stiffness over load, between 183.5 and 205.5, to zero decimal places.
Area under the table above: 372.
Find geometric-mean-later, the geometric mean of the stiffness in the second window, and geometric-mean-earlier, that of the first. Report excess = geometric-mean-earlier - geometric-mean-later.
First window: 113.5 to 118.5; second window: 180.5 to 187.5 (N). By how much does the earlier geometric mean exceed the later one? -5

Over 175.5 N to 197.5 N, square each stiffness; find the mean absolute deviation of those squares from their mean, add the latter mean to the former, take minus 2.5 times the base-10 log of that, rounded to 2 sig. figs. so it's -6.2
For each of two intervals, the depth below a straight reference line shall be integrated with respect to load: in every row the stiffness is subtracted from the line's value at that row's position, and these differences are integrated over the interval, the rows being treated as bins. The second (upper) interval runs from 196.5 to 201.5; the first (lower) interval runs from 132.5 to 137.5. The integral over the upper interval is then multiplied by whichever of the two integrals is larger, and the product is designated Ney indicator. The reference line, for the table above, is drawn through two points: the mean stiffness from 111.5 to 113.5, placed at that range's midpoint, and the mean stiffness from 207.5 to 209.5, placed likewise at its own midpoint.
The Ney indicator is -10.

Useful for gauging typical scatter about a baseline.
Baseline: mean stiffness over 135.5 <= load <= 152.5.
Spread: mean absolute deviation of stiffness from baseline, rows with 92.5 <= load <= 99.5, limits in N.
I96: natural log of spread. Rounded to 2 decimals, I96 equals 0.72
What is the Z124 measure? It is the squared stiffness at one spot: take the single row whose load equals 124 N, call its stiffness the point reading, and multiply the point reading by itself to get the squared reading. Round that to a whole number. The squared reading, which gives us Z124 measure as 64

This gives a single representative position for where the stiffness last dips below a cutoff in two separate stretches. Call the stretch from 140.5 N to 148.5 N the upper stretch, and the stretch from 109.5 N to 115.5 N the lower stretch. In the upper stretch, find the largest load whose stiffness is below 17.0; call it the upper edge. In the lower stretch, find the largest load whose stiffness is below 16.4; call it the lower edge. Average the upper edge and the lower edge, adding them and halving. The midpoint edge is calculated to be 131.5 N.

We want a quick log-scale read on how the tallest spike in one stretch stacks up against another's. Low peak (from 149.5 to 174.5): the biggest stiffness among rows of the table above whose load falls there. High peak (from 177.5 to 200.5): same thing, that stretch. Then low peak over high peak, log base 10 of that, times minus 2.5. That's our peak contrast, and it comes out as -0.18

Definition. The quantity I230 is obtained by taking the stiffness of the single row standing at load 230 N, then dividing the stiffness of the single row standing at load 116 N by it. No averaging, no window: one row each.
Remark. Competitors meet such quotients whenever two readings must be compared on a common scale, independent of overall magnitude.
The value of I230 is 0.67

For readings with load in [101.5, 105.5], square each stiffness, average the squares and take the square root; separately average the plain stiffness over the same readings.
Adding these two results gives 33.4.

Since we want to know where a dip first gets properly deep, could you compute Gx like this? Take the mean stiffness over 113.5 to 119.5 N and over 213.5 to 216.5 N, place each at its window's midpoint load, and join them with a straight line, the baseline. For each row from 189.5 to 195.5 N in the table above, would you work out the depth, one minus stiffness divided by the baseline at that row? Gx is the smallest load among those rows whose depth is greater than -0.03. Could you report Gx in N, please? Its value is 194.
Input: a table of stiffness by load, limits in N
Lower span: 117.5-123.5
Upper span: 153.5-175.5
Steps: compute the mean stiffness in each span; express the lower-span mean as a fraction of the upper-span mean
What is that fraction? 0.53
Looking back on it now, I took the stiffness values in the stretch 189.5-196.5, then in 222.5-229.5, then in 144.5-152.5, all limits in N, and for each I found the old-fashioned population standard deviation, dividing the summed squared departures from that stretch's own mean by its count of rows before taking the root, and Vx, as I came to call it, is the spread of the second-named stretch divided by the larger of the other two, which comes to 0.82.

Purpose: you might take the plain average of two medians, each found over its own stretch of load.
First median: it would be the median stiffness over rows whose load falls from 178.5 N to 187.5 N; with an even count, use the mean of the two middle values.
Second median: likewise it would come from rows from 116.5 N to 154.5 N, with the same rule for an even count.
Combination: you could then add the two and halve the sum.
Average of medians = 14.3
